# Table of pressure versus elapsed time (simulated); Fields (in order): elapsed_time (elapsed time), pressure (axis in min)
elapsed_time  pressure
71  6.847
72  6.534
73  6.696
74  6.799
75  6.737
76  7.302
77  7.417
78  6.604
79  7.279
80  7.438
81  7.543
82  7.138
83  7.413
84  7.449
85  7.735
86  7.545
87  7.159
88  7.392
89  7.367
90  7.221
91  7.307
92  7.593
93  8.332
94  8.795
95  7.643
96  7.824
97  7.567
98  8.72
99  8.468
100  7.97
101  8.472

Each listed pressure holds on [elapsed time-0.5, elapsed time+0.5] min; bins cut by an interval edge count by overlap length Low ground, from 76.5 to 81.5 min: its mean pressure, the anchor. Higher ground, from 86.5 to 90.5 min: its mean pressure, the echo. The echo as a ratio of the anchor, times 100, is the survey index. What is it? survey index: 100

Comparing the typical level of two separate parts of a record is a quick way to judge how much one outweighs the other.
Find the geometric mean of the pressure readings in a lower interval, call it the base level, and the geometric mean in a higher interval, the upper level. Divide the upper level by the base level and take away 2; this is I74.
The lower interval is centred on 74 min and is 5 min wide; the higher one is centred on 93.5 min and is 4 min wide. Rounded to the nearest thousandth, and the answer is -0.814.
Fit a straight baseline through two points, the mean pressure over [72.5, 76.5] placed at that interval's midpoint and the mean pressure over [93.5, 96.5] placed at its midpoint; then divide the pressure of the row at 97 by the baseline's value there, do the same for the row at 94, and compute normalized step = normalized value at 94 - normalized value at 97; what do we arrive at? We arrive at 0.17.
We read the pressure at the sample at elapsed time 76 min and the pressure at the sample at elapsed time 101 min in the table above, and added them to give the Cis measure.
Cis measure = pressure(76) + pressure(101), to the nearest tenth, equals 15.8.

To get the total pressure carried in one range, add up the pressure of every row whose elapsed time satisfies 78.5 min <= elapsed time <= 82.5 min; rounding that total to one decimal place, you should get 29.4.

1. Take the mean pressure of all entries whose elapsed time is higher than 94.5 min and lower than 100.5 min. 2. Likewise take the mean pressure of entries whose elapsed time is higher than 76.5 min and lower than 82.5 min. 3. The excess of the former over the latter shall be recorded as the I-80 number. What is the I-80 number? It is 0.80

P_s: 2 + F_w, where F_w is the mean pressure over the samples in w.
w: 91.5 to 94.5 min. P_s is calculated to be 10.2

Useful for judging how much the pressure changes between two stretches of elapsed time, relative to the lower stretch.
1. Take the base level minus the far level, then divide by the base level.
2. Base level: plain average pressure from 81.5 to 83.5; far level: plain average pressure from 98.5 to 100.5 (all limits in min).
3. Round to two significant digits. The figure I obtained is -0.13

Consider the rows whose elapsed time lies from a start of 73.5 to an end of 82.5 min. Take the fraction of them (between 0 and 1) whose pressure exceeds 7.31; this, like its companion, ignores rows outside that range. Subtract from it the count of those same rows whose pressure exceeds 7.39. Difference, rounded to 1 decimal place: -2.7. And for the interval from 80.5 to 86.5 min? -4.2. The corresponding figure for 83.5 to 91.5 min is -3.4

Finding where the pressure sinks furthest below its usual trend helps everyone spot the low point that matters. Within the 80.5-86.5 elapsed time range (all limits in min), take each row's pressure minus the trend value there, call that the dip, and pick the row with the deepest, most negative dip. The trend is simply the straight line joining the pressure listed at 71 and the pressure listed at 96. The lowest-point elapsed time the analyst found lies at 82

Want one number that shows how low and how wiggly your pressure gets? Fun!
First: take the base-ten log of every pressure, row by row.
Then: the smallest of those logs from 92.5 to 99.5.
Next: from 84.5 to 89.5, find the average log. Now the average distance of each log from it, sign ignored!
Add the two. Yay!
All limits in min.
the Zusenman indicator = 0.888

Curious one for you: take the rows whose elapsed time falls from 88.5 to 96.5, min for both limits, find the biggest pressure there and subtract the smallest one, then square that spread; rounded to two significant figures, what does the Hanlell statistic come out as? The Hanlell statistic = 2.5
